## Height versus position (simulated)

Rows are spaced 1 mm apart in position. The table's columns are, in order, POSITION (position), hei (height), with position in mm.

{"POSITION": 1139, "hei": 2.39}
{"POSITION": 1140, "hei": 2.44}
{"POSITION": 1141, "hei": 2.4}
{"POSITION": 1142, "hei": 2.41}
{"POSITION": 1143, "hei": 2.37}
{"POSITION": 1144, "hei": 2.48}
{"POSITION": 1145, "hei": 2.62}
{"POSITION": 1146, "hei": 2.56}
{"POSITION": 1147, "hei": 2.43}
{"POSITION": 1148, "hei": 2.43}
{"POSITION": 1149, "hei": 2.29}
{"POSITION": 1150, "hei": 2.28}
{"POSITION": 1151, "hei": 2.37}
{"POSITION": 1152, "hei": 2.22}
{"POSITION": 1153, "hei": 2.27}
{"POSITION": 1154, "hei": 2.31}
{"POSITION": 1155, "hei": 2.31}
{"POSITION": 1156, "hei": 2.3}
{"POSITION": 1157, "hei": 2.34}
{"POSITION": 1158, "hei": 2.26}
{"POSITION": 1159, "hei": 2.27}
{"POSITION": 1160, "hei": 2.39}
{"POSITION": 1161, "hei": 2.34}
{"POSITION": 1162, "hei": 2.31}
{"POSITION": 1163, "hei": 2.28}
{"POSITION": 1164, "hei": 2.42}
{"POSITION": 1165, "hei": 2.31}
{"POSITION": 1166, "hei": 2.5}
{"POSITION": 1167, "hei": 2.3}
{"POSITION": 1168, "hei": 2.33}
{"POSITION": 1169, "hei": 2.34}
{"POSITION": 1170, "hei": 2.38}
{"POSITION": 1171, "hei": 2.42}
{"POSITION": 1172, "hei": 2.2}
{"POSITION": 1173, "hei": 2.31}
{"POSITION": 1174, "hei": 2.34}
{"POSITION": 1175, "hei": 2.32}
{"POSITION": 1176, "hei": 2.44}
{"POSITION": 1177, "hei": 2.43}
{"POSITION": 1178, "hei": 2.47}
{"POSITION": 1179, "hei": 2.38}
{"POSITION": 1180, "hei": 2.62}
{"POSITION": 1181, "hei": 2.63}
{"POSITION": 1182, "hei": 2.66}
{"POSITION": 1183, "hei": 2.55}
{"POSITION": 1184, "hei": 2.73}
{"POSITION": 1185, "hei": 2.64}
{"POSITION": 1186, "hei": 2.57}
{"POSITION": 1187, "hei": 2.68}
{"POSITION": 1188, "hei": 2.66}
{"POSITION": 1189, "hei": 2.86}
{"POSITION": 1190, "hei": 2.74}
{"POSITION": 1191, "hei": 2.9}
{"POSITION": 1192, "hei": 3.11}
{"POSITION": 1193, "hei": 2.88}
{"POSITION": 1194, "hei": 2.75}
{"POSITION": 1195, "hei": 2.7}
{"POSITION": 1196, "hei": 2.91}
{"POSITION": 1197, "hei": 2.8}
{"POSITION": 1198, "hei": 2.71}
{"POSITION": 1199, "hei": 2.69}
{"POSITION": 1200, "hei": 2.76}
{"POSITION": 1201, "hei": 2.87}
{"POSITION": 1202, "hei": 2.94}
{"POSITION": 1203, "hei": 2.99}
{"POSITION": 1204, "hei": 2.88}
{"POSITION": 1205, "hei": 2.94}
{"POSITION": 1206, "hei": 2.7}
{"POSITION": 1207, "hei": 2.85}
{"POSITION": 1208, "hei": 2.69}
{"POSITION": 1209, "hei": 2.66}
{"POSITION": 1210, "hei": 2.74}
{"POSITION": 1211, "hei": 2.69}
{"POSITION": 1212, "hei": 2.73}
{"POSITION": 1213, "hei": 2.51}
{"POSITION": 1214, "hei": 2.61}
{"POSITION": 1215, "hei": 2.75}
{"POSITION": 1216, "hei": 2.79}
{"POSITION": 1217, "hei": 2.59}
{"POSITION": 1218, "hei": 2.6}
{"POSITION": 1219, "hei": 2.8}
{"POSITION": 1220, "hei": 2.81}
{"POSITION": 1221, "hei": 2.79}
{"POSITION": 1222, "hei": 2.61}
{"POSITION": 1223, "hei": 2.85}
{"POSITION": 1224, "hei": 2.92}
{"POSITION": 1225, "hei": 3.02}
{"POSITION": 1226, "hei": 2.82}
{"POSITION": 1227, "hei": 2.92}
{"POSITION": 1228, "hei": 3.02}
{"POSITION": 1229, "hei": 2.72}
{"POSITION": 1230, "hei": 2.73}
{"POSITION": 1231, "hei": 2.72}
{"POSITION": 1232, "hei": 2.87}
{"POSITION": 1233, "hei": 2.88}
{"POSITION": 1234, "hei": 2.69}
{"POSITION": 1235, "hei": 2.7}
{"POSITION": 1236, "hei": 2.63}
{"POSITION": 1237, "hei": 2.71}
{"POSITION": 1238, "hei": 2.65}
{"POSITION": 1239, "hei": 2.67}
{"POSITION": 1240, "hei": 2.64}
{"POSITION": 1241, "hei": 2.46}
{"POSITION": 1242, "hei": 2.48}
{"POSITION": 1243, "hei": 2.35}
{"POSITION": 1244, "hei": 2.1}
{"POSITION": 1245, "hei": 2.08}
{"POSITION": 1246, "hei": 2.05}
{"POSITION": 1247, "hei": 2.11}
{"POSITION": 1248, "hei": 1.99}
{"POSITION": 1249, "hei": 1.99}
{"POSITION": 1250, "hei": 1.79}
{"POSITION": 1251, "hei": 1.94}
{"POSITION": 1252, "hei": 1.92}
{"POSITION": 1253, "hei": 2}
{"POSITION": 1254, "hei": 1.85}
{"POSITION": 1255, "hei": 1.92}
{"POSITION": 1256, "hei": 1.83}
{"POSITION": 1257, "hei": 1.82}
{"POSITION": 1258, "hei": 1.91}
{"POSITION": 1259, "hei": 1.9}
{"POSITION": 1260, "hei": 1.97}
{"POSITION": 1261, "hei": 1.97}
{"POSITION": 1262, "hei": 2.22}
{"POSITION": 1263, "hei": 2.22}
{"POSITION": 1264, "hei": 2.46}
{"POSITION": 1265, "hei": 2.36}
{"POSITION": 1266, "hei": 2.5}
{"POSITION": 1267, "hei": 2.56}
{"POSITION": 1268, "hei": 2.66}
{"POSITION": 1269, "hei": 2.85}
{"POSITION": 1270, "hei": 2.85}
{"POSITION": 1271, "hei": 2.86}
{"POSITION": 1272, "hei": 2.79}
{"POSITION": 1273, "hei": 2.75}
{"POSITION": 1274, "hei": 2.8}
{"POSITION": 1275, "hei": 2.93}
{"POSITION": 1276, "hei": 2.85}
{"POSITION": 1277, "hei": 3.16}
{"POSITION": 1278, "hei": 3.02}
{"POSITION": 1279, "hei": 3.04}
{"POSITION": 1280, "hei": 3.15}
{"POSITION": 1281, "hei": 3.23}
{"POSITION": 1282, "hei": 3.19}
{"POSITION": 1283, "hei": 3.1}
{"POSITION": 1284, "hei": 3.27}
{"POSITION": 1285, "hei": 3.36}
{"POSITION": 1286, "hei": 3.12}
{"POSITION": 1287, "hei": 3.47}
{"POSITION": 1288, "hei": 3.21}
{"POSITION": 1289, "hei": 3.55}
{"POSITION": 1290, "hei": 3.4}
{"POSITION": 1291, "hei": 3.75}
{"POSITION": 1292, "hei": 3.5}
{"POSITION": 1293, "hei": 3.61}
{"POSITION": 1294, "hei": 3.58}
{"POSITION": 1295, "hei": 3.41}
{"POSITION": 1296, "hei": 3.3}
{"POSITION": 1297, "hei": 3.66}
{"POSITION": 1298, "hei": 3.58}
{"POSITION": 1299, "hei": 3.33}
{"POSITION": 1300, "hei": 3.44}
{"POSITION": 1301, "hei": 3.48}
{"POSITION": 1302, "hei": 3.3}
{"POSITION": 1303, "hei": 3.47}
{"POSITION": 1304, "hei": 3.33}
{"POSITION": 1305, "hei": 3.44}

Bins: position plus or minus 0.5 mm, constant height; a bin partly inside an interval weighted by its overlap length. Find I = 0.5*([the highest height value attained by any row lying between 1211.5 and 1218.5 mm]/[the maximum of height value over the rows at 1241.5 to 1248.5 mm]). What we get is 0.56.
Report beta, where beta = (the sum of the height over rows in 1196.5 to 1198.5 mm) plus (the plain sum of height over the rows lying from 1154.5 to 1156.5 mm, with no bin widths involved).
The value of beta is 10.1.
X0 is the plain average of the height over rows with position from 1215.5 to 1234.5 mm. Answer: 2.80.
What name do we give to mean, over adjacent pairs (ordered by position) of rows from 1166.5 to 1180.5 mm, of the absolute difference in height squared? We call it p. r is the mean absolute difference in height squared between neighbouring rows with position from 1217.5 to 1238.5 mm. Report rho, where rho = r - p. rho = 0.22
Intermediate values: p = 0.37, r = 0.59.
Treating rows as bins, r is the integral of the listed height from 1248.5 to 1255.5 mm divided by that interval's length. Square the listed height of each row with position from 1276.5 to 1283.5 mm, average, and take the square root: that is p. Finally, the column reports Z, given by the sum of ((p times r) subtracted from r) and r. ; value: -2.2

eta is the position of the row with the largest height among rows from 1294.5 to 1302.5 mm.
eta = 1297 mm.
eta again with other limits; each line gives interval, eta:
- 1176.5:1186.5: 1184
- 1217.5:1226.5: 1225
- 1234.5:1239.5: 1237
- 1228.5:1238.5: 1233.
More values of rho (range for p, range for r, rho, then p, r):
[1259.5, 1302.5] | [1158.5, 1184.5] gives -0.46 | 0.88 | 0.42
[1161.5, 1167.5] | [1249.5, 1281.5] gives -0.18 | 0.64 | 0.46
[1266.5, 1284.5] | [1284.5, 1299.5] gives 0.93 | 0.57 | 1.50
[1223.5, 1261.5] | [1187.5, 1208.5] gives 0.31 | 0.42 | 0.73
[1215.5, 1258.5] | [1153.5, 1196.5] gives 0.00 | 0.48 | 0.48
